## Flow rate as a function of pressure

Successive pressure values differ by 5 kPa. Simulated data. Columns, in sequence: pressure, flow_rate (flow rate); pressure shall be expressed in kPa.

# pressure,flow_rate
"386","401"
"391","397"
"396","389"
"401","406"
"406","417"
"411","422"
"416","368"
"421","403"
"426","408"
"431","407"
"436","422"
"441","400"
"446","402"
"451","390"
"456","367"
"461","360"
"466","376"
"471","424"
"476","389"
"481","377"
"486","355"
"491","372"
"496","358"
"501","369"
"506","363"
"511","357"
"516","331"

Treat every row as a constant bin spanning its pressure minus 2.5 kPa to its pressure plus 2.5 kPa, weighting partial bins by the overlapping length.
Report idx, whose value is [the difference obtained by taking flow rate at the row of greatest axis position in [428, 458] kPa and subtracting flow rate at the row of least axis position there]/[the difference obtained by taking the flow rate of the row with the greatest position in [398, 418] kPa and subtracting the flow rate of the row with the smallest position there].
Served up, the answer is 1.1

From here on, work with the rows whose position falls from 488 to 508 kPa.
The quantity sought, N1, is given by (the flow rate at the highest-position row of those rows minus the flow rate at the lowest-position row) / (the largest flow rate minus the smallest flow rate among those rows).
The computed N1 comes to -0.6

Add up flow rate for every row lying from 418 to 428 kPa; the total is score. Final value 811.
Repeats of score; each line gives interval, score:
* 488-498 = 730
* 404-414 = 839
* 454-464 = 727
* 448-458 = 757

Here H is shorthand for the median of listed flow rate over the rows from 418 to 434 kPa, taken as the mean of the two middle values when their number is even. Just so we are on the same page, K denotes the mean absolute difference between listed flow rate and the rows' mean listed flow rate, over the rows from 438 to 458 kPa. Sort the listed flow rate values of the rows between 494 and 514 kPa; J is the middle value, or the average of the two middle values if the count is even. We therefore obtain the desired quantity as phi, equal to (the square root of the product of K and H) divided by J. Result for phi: 0.189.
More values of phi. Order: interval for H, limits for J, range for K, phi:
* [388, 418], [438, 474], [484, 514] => 0.122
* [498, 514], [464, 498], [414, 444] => 0.172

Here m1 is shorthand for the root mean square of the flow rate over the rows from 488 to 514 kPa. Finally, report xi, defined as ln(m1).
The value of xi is 5.90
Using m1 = 364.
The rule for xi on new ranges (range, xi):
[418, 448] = 6.01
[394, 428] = 6.00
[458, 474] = 5.96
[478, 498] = 5.90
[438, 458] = 5.97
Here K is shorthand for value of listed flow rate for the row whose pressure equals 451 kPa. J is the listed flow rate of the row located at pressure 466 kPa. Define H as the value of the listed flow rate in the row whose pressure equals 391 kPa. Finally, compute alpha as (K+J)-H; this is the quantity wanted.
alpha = 369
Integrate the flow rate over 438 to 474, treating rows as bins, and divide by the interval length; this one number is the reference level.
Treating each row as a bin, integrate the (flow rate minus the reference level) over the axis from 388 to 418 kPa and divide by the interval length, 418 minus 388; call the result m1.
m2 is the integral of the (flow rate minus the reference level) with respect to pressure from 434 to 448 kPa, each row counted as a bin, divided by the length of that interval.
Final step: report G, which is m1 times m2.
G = 216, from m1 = 11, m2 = 19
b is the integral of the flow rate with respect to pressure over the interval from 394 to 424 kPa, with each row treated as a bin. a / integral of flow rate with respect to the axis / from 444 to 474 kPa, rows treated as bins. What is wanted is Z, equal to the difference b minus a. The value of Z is 446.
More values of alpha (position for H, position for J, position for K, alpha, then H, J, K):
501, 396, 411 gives 442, 369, 389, 422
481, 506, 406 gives 403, 377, 363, 417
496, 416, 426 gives 418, 358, 368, 408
